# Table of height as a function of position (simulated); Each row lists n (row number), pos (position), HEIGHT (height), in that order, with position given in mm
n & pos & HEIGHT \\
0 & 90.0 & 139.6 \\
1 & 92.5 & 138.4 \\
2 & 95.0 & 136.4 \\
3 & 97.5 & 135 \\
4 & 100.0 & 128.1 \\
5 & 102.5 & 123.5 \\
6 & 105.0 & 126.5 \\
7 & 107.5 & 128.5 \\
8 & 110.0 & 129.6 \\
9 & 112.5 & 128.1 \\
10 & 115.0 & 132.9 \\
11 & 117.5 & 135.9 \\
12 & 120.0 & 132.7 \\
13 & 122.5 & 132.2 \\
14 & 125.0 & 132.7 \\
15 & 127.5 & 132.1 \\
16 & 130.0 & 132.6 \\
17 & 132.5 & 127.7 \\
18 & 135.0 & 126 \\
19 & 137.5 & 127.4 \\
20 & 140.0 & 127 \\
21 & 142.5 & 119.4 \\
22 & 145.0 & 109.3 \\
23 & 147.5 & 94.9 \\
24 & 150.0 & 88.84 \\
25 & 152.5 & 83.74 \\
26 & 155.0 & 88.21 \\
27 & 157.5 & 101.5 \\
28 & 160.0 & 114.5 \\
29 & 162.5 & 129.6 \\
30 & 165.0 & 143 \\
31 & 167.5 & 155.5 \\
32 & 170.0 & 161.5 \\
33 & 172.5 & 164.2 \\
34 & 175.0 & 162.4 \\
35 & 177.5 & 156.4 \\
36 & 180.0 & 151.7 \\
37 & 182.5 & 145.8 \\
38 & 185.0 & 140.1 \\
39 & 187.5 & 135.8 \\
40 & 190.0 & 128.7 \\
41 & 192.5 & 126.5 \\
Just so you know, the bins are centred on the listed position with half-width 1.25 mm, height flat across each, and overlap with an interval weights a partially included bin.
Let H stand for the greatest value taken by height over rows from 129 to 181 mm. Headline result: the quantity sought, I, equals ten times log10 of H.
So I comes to 22.2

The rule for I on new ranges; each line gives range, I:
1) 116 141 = 21.3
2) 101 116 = 21.2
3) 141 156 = 20.8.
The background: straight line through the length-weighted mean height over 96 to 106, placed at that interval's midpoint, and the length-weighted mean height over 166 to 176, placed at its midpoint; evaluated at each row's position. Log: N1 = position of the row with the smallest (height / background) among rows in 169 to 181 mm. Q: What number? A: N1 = 180.0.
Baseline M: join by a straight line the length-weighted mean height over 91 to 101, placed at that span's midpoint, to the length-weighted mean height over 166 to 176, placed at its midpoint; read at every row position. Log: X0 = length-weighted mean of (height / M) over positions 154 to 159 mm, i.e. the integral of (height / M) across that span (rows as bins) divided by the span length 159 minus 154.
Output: 0.62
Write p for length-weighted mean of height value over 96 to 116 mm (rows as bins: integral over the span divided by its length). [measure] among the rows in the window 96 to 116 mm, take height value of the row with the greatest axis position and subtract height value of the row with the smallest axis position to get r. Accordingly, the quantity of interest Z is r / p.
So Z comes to 0.0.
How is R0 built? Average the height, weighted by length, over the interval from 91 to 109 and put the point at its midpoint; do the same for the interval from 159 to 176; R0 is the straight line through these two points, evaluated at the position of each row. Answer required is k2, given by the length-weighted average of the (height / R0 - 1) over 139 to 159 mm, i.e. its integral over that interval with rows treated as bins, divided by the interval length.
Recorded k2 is -0.290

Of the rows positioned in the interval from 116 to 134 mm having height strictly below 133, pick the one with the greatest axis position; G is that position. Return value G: 132.5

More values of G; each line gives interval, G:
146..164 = 162.5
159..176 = 162.5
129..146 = 145.0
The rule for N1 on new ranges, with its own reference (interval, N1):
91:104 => 102.5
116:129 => 127.5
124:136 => 135.0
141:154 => 152.5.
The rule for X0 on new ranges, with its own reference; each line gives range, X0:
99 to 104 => 0.92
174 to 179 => 0.98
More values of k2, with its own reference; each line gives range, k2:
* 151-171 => -0.171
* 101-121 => -0.030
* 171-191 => -0.014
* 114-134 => -0.033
